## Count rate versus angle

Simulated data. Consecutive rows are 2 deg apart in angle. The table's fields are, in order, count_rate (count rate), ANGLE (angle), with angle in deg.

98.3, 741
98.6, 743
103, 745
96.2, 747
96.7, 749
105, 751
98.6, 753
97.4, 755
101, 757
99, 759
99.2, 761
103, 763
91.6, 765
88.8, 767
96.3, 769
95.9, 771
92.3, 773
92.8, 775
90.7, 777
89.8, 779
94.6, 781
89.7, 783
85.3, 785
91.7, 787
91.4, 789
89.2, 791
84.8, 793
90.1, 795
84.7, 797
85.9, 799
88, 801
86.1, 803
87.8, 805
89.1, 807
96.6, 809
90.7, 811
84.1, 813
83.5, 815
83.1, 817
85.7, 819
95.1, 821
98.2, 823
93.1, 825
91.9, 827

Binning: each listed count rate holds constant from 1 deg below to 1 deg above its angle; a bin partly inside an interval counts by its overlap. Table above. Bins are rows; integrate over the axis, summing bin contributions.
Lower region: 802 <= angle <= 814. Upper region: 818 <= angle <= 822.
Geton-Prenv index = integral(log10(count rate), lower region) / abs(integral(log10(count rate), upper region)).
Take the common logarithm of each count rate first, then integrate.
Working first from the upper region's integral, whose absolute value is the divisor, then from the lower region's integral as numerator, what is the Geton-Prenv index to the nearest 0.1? 3.0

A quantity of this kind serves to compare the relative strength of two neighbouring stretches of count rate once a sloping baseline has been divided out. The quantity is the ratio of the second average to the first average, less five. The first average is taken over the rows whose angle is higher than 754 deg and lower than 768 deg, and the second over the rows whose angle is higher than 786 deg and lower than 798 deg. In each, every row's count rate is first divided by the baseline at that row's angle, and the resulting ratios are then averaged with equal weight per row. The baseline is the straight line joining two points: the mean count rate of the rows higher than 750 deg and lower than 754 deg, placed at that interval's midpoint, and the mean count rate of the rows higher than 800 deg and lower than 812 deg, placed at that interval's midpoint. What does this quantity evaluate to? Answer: -4.02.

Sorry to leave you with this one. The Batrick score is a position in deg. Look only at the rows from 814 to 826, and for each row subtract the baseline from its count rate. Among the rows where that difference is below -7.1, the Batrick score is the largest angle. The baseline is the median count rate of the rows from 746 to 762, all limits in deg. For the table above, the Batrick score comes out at 819 deg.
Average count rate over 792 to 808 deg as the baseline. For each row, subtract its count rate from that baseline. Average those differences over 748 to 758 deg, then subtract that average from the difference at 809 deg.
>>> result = 3.1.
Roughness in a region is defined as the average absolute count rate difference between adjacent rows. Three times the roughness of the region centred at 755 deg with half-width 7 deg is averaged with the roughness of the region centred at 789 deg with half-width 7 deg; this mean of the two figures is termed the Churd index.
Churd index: 7.34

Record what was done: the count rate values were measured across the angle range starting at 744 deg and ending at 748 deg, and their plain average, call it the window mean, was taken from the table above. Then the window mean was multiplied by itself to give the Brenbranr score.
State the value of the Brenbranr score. 9920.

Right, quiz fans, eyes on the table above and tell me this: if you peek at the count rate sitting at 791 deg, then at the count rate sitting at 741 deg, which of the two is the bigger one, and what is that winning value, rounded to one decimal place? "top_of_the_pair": 98.3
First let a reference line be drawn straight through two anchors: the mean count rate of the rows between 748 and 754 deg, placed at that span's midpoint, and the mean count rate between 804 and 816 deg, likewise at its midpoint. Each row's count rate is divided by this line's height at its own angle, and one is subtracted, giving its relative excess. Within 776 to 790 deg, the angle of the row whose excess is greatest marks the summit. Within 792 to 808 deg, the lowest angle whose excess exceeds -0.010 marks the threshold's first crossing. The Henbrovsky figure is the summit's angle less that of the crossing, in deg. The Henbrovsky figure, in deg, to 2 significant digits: -26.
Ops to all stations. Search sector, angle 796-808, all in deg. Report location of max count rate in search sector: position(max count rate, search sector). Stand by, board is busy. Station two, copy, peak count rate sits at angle 807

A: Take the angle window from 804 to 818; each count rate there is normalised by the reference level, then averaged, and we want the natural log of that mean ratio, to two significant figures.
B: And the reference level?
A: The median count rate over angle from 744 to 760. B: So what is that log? -0.12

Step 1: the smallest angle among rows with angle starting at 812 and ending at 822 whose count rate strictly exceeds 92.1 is 821 deg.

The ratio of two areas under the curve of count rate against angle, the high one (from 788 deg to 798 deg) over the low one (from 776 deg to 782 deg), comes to 1.6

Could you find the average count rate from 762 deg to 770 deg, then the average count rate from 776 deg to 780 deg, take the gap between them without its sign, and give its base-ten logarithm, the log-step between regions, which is 0.67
